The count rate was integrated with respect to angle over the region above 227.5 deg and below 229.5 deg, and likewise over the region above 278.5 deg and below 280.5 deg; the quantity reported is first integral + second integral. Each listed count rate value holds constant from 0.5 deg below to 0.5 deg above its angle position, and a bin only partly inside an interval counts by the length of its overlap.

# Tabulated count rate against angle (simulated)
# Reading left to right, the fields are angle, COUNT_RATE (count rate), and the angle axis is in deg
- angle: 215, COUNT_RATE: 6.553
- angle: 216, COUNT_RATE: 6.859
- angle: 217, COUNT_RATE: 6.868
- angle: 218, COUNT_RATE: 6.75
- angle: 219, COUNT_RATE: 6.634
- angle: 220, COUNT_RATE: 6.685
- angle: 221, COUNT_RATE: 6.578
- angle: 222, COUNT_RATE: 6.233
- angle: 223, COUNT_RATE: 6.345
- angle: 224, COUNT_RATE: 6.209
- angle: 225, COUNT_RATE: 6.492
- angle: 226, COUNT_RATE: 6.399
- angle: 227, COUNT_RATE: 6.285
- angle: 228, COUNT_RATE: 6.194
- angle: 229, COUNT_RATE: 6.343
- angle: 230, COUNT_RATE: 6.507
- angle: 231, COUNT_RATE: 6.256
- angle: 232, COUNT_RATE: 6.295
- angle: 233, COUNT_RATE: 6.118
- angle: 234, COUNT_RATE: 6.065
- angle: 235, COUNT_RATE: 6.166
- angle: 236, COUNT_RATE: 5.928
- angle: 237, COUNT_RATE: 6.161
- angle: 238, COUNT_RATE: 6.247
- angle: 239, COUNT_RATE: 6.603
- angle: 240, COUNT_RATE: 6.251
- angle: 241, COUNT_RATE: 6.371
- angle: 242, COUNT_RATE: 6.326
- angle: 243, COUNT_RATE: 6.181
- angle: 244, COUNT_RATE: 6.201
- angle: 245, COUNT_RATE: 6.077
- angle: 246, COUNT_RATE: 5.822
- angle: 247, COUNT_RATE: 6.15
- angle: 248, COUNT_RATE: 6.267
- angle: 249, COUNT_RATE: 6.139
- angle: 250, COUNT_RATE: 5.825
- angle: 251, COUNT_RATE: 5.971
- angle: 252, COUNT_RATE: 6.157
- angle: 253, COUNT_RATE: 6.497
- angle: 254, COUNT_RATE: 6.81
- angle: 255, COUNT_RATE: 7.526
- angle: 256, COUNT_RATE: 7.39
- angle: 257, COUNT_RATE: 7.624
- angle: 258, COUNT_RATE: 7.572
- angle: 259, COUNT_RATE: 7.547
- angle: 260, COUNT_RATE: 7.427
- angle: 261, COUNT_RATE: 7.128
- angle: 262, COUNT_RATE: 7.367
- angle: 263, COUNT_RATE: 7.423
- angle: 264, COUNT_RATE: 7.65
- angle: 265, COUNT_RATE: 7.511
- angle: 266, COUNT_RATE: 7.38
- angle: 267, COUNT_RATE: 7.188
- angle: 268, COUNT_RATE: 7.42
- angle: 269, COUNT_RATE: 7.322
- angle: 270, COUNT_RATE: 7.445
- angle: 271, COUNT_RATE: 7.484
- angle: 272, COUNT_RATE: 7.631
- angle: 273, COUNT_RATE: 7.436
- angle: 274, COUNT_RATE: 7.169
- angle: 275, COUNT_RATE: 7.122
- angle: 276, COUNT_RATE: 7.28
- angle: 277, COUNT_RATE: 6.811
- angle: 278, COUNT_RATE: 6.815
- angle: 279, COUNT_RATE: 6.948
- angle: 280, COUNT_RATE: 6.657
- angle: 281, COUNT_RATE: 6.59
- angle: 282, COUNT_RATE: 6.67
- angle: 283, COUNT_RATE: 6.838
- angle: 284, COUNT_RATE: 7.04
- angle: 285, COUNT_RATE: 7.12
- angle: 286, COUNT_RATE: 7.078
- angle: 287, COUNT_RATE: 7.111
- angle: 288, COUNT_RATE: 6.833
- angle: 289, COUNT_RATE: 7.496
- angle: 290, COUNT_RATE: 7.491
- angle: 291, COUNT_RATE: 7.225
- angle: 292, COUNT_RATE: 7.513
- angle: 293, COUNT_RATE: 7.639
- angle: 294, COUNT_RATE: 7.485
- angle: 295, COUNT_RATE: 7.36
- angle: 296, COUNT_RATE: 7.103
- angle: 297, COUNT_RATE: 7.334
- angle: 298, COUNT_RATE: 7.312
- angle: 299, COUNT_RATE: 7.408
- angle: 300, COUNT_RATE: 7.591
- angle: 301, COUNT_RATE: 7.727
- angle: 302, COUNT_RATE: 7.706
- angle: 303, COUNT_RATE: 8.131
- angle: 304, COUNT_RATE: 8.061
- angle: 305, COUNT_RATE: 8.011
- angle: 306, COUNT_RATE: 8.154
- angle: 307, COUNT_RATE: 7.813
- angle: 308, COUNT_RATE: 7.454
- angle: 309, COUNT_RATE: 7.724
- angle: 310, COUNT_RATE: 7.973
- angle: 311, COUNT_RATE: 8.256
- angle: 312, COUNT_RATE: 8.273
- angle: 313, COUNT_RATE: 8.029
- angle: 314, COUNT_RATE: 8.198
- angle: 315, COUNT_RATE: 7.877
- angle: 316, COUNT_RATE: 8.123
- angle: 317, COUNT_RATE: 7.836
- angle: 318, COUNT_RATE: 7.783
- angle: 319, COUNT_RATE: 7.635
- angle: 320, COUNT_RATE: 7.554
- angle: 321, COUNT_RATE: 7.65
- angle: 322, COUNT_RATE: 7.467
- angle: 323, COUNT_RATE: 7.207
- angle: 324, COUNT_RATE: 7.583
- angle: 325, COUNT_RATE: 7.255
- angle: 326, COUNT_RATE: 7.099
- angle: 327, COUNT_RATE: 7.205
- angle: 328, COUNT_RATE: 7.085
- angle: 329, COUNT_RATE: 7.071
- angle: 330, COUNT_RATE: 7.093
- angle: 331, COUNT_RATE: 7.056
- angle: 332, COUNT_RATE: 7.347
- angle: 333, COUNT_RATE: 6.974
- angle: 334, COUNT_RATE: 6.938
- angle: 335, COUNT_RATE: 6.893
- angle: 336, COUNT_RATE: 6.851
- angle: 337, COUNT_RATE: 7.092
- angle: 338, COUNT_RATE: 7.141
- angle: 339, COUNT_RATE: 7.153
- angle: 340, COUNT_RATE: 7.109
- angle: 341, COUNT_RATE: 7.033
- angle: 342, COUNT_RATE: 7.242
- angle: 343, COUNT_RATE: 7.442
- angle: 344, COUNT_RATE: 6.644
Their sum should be 26.1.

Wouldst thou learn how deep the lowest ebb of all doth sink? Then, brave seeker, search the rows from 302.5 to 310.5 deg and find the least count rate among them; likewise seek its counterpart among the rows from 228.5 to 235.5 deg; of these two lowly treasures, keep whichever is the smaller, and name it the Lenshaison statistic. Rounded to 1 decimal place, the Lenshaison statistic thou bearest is 6.1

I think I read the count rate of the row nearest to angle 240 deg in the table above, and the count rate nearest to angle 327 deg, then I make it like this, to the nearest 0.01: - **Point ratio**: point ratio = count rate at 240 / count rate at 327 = 0.87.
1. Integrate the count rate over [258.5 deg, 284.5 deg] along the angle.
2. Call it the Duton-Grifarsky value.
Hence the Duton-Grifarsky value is 187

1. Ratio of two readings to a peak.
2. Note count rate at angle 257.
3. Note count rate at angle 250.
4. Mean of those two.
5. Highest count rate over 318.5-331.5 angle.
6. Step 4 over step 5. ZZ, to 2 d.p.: 0.88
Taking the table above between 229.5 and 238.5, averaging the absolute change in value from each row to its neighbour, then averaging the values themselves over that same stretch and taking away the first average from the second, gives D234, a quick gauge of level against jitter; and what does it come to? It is 6.0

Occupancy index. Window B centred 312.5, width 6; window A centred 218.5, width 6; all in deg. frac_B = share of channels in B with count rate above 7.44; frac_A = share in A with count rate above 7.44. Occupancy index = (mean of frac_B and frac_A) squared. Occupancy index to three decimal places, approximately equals 0.250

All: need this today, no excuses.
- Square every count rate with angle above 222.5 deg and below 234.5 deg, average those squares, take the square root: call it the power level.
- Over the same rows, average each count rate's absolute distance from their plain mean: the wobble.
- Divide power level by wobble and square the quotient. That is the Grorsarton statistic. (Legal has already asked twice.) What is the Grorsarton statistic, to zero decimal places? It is 3627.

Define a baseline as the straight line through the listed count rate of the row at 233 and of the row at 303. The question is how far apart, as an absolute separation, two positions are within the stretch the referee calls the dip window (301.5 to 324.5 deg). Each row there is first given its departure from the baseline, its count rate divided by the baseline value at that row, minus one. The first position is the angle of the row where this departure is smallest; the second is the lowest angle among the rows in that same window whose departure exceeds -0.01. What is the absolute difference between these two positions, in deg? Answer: 20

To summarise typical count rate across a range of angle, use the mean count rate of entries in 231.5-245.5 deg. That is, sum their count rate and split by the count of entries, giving 6.21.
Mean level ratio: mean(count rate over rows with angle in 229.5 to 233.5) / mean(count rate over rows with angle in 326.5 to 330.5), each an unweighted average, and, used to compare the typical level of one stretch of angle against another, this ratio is 0.88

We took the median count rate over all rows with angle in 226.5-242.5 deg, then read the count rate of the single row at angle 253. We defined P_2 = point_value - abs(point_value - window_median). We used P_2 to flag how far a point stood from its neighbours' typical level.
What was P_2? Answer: 6.3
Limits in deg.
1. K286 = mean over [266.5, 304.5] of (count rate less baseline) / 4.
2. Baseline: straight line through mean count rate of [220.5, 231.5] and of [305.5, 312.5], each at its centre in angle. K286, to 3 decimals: -0.054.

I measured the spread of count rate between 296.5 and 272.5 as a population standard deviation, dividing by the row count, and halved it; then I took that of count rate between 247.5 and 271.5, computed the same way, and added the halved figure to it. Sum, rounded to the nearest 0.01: 0.73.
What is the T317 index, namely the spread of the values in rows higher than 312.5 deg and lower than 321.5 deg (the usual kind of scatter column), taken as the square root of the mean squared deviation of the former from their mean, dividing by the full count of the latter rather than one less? 0.21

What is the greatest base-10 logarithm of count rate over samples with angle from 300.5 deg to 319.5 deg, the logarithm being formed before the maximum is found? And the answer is 0.918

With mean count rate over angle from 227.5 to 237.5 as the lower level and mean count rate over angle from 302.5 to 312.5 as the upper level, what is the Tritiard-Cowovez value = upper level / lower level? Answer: 1.29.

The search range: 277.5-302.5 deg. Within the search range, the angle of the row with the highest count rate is 301 deg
